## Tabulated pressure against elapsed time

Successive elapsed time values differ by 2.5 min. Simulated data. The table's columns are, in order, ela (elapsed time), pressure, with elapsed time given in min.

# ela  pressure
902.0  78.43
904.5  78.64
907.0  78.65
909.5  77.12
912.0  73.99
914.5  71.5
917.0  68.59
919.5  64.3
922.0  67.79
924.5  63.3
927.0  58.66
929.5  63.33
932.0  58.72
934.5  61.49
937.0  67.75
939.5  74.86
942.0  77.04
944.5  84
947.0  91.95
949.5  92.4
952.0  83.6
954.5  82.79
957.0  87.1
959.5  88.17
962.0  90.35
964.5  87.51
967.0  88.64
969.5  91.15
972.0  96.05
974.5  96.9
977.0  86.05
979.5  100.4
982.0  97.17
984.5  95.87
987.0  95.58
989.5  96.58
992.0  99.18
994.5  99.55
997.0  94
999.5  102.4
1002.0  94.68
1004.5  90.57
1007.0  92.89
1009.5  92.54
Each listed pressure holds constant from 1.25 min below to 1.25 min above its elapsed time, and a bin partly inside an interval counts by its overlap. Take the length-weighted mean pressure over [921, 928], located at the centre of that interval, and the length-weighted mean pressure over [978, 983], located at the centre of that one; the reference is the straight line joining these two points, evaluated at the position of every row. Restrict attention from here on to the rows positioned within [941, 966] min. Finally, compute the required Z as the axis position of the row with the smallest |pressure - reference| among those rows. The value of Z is 964.5 min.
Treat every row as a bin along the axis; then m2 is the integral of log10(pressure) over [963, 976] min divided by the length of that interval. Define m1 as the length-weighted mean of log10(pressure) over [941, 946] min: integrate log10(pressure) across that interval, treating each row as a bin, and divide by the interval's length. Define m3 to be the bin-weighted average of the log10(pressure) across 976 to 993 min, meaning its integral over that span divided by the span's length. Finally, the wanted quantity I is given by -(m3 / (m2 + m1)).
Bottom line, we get -0.512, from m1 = 1.91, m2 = 1.96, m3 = 1.98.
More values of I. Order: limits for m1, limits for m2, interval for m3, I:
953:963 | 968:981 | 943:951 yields -0.498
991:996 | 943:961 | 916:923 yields -0.464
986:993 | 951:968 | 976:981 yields -0.502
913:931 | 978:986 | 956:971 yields -0.513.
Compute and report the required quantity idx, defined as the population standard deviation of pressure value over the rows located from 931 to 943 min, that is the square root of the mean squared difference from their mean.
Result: 7.2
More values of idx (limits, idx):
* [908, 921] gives 4.4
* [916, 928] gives 3.6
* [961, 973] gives 2.9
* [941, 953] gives 5.8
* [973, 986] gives 4.9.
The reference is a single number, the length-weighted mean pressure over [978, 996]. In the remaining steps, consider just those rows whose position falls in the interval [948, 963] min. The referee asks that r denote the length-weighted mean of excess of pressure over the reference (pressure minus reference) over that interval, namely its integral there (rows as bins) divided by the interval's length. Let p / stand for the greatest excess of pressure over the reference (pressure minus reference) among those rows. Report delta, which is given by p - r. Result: 5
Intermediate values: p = -5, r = -10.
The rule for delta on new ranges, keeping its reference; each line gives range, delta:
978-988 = 3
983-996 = 2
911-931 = 8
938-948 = 11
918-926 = 3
